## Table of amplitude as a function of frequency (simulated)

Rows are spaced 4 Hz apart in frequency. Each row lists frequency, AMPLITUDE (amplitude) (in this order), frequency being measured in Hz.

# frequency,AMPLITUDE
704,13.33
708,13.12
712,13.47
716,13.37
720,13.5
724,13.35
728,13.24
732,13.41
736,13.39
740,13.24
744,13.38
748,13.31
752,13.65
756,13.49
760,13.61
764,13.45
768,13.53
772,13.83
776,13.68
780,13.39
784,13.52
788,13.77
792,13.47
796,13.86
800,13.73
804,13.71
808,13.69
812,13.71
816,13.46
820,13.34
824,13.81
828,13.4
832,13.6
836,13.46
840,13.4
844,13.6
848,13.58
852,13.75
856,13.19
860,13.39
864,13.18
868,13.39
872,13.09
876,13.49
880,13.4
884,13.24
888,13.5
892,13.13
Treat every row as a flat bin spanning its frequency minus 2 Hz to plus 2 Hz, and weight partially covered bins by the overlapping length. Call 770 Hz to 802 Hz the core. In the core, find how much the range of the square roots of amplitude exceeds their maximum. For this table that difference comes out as -3.659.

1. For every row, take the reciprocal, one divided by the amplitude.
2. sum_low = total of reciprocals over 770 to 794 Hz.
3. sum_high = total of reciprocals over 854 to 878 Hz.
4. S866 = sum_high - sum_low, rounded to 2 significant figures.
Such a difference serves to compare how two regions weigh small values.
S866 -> 0.011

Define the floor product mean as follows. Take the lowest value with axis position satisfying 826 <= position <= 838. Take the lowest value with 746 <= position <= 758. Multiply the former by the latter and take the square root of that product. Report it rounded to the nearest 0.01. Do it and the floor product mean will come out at 13.35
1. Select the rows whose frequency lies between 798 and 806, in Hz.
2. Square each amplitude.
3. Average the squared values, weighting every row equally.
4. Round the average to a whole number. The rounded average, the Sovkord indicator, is 188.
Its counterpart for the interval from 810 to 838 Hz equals 183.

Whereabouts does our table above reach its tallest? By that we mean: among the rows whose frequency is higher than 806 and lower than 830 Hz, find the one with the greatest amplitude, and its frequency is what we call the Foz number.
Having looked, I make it 824 Hz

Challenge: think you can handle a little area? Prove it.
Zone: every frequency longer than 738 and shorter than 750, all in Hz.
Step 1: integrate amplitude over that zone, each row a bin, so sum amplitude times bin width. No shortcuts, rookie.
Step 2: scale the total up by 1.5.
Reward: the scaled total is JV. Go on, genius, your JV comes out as 240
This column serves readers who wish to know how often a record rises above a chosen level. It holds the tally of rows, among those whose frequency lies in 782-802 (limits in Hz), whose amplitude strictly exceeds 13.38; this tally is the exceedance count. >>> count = 5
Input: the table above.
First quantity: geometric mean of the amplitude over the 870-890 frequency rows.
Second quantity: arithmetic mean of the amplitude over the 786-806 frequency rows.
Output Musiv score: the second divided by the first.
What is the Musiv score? 1.027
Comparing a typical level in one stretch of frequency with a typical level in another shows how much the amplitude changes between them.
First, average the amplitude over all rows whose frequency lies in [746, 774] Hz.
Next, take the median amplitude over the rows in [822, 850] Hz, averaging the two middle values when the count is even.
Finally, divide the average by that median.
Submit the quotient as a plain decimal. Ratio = 1.00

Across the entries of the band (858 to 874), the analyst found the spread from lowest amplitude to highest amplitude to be 0.30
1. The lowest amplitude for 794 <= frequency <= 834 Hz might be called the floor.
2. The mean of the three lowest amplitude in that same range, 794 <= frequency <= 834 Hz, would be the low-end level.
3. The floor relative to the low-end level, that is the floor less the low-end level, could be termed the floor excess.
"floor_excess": -0.060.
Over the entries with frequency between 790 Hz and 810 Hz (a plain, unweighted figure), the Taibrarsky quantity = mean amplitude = 13.7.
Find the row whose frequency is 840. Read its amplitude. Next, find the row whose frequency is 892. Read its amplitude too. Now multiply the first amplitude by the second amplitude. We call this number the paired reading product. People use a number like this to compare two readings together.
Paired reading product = 176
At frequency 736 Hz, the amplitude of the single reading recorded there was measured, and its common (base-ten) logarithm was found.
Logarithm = 1.13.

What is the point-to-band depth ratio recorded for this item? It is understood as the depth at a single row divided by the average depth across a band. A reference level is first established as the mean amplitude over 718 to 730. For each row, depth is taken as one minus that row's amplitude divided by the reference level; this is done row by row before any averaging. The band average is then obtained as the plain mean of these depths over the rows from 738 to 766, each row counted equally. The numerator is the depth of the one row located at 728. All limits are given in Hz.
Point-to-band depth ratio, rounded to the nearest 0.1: -1.5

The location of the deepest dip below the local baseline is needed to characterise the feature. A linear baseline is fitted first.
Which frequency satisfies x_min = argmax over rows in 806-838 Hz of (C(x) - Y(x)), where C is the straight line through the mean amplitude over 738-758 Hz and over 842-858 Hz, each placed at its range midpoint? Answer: 820 Hz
